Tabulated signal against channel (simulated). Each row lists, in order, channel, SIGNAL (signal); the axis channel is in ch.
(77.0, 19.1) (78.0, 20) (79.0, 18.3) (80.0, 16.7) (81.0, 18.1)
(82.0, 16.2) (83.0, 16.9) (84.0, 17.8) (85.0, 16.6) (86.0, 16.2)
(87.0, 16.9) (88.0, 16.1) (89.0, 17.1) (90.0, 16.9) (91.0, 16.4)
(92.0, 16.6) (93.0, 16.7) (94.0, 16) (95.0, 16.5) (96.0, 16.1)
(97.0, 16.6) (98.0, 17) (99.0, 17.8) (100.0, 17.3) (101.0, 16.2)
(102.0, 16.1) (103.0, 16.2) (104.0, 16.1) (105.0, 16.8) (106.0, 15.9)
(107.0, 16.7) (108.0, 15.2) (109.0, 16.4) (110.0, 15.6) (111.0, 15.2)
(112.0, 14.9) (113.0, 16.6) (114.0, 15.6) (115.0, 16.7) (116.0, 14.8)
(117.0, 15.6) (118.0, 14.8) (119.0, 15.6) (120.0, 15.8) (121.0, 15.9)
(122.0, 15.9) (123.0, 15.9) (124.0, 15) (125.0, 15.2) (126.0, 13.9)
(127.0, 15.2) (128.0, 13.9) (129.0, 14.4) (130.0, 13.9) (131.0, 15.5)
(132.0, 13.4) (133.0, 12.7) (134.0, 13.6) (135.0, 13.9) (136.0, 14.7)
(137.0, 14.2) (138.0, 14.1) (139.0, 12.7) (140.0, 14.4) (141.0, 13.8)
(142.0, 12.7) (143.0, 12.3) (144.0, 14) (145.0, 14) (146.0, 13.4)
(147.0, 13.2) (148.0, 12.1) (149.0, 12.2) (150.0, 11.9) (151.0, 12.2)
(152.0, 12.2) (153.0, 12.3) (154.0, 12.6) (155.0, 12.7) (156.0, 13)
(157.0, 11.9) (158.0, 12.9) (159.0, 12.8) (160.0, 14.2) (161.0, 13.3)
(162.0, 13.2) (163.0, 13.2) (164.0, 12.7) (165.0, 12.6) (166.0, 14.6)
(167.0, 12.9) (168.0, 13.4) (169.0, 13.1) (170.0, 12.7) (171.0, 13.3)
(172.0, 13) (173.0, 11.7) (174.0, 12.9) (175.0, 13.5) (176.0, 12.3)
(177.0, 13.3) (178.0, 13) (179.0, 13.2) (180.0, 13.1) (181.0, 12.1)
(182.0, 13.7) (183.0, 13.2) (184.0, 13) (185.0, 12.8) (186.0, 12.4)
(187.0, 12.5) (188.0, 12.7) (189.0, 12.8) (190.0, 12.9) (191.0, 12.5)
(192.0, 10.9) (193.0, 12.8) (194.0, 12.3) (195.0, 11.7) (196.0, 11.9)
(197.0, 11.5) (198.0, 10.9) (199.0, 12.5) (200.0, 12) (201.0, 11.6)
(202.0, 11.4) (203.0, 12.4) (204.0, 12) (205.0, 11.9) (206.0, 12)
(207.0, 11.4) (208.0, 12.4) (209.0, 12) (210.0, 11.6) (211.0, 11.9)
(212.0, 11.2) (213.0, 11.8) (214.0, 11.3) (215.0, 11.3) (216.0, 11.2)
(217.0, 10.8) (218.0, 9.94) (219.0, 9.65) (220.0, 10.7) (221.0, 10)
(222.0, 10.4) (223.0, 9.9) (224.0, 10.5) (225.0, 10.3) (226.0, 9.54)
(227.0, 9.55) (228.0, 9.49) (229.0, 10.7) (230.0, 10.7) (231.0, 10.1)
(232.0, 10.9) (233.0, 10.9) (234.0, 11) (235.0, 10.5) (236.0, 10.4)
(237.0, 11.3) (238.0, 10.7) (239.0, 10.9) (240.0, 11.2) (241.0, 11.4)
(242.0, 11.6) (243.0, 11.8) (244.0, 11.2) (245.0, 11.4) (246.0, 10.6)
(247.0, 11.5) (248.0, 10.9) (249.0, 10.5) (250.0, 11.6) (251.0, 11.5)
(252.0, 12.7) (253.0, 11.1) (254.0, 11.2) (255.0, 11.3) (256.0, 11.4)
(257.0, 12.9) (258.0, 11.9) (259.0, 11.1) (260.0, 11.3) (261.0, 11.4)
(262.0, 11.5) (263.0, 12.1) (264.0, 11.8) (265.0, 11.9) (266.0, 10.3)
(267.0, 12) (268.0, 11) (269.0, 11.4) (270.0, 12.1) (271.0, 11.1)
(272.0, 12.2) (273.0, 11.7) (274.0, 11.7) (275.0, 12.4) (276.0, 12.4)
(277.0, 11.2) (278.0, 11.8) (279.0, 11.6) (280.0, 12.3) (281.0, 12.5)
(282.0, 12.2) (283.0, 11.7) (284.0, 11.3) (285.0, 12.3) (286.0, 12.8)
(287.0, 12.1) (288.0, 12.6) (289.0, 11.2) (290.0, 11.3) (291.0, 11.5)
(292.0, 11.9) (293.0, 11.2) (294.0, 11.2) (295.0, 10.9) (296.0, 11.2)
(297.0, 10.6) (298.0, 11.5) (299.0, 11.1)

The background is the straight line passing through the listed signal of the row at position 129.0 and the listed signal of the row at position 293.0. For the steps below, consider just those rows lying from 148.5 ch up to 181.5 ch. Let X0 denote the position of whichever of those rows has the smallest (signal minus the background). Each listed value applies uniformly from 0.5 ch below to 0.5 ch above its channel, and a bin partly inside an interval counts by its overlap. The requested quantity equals 150.0 ch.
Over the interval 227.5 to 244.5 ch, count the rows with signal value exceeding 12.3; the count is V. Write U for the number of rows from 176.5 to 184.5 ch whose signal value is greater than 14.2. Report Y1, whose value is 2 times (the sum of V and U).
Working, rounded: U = 0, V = 0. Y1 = 0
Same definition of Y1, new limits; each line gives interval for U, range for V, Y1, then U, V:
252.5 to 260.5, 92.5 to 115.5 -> 46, 0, 23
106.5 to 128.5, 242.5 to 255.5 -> 42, 20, 1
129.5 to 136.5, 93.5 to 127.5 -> 72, 2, 34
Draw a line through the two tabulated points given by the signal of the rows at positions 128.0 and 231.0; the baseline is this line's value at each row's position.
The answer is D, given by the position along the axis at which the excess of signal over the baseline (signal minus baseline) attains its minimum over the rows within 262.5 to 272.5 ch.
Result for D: 266.0 ch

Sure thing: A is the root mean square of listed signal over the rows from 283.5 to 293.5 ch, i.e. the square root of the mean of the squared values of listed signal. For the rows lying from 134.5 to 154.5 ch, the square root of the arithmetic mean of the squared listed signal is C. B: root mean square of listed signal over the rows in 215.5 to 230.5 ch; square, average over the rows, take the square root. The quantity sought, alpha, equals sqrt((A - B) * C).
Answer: 4.6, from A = 11.8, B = 10.2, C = 13.2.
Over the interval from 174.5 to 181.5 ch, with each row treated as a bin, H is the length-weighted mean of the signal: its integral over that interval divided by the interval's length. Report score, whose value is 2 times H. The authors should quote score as 25.9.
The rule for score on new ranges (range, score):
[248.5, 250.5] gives 22.1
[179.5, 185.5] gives 26.0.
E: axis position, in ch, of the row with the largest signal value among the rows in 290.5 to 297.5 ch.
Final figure 292.0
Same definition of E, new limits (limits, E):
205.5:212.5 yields 208.0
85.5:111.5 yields 99.0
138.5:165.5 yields 140.0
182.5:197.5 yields 183.0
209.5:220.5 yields 211.0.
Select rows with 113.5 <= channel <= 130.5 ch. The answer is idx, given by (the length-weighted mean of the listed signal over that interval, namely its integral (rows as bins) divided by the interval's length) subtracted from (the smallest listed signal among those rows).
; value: -1.3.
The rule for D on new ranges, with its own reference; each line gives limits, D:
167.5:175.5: 173.0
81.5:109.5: 108.0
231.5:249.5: 236.0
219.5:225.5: 223.0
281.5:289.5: 284.0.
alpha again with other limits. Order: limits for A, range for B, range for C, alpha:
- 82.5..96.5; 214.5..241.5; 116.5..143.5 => 9.4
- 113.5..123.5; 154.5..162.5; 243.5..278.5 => 5.5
